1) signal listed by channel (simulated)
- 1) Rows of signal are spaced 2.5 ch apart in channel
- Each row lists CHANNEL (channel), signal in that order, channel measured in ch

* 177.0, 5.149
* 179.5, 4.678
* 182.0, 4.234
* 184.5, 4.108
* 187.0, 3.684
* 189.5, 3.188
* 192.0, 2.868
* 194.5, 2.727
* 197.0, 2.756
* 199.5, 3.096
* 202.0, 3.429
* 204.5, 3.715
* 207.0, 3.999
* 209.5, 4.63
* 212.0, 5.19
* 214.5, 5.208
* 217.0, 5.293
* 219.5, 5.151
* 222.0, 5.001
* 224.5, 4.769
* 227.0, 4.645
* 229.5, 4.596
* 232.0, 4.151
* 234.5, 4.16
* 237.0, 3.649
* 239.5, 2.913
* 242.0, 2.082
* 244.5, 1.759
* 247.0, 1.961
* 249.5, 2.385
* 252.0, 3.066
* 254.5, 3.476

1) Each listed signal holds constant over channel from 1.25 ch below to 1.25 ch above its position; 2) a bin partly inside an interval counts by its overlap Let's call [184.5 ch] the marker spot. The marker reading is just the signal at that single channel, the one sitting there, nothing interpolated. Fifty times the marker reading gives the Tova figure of 205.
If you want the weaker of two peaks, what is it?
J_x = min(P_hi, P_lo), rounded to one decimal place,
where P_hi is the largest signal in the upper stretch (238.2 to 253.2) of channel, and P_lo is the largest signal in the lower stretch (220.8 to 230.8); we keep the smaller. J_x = 3.1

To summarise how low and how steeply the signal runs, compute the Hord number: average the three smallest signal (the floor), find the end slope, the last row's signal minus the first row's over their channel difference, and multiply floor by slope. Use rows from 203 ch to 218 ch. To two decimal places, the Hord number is 0.52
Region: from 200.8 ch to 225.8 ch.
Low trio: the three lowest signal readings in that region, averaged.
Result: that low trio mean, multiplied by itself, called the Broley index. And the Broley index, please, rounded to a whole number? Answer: 14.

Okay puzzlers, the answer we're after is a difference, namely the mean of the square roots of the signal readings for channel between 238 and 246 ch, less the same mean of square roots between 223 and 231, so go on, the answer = -0.7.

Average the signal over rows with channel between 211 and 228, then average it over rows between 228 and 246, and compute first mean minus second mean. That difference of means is 1.7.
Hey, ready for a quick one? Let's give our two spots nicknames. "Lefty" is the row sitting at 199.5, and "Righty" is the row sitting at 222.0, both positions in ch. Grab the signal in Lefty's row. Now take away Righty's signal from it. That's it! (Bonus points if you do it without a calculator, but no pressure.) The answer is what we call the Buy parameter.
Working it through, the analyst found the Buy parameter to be -1.9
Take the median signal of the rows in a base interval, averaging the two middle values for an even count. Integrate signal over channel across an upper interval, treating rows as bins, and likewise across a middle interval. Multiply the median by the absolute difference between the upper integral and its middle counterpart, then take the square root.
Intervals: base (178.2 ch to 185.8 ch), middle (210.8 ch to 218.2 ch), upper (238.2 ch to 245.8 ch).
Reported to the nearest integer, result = 10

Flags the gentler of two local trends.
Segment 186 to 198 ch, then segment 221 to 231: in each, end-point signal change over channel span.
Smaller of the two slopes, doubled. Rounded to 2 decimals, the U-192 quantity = -0.19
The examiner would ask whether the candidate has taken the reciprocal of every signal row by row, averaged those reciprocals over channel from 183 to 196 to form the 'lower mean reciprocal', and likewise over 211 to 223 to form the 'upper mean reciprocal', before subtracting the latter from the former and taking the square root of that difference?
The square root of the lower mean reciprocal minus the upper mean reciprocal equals 0.34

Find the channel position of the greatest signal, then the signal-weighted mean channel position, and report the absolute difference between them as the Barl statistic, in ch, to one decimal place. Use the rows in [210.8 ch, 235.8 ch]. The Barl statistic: 5.7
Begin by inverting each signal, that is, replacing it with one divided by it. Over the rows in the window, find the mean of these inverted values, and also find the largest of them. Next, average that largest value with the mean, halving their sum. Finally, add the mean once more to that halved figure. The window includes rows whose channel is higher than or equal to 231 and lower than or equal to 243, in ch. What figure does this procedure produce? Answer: 0.71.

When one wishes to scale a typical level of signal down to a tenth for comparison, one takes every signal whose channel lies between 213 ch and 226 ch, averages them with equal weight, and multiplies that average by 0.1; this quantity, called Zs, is 0.508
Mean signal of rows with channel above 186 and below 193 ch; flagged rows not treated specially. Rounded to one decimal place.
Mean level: 3.2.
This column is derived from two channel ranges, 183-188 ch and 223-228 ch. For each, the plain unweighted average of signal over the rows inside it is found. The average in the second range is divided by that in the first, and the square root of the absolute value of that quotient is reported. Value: 1.1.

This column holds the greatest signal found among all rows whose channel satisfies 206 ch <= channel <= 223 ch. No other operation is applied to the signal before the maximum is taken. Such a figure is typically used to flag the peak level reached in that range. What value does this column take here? 5.293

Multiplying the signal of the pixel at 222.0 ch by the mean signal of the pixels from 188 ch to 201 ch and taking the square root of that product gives 3.8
